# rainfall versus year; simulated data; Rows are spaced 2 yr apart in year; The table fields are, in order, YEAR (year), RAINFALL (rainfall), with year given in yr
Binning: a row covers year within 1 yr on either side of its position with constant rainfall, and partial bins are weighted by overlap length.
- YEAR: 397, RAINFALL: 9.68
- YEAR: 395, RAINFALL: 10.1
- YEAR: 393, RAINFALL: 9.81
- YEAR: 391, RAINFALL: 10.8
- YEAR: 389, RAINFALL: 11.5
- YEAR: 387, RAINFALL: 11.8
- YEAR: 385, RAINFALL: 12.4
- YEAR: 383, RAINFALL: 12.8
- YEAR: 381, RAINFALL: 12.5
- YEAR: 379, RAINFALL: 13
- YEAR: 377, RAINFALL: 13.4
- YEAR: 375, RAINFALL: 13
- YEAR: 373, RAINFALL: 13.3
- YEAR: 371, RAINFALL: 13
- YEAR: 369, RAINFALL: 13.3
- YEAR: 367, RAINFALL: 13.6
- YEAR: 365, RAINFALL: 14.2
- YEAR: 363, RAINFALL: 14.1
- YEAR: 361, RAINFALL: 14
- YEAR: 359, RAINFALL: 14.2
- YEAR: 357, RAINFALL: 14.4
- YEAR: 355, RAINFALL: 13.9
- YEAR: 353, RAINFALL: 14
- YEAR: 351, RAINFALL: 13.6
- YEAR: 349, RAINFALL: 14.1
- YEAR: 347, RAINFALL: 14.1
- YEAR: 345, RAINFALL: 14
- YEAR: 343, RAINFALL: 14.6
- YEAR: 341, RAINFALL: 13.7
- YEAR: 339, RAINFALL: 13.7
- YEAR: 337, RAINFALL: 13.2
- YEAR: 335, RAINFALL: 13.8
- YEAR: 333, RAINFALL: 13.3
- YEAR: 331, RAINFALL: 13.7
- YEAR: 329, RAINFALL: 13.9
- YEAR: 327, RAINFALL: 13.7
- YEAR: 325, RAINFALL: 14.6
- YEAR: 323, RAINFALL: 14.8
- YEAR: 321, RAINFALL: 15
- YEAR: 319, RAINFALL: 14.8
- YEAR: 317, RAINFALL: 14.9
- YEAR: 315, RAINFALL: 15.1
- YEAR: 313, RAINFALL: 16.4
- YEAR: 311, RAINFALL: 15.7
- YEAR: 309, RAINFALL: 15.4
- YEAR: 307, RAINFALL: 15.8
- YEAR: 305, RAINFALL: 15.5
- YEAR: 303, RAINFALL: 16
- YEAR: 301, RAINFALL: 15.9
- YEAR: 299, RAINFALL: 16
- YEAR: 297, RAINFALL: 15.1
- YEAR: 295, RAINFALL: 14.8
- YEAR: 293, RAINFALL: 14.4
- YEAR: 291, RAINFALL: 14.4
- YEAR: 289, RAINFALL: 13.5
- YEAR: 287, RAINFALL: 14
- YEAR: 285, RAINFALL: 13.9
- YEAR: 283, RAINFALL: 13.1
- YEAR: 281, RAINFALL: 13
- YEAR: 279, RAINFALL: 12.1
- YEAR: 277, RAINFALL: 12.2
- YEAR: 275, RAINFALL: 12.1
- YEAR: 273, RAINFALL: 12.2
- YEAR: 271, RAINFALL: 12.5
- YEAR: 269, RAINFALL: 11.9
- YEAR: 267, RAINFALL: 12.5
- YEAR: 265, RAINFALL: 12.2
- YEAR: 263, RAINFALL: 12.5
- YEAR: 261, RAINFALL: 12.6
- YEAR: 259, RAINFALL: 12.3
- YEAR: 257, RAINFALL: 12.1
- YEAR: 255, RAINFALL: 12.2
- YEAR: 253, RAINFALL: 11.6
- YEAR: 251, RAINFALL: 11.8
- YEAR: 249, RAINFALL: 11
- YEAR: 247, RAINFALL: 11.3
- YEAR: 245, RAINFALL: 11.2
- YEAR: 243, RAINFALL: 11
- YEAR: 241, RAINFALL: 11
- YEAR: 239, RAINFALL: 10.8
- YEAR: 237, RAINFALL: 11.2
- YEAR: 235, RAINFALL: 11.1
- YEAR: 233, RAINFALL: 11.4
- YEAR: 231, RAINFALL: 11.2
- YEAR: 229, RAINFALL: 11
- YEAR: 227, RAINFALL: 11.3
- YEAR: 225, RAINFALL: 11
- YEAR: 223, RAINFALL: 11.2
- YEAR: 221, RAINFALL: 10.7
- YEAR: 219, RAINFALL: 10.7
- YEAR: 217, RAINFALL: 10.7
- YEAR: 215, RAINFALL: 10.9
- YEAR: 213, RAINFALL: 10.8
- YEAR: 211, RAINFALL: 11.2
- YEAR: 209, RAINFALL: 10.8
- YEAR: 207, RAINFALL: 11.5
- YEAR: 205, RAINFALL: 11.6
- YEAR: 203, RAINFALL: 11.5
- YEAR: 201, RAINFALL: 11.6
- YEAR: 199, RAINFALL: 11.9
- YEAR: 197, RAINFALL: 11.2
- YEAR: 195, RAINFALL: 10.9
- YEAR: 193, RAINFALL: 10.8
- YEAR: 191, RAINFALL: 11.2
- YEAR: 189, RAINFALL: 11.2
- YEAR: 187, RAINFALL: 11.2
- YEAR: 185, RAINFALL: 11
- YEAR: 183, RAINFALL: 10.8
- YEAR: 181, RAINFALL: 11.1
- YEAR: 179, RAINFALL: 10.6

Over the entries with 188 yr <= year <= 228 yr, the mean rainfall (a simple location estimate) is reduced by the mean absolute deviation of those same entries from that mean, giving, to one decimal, 10.8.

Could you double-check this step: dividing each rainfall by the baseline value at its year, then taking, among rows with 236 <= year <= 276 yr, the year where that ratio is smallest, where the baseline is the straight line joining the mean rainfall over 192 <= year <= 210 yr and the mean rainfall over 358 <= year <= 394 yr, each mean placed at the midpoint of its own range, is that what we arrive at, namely 239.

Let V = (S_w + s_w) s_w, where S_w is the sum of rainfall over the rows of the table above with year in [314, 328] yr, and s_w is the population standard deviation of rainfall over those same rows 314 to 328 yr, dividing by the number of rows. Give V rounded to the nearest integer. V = 45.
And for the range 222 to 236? 11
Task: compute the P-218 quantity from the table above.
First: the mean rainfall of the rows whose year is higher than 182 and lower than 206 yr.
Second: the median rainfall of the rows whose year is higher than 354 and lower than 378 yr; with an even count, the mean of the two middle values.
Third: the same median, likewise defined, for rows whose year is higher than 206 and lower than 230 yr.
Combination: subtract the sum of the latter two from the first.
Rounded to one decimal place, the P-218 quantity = -13.5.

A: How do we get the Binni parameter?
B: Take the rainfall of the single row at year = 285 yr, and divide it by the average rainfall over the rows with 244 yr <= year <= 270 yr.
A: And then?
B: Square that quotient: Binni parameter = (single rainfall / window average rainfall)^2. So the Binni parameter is 1.36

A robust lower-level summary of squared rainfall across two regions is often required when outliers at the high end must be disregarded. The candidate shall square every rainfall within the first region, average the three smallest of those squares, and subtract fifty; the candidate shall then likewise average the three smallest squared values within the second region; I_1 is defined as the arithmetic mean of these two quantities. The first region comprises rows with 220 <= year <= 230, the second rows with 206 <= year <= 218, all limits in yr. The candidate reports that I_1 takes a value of 92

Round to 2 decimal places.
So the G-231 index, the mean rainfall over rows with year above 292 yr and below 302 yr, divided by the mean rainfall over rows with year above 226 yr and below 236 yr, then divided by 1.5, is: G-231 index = 0.91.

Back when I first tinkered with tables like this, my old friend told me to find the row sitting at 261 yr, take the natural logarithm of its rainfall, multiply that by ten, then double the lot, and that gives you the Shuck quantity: 51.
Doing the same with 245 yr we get 48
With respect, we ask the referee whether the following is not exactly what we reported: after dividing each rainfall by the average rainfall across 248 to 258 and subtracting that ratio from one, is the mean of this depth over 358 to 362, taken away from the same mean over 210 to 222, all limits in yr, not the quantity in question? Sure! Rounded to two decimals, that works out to 0.28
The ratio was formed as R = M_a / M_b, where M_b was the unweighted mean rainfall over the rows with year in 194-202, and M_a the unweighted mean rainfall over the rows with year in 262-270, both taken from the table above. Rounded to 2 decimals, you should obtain 1.08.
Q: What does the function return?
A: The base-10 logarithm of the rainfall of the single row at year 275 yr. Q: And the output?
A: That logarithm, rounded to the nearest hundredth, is 1.08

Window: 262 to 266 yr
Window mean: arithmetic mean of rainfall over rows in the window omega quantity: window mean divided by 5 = 2.5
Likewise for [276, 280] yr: 2.4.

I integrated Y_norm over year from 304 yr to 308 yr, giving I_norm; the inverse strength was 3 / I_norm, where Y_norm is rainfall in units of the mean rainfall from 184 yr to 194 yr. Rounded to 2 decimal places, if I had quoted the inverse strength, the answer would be 0.53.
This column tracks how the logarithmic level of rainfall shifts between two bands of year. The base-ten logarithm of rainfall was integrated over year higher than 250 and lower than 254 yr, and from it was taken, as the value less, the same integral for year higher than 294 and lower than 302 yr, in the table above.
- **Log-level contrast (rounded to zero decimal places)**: -5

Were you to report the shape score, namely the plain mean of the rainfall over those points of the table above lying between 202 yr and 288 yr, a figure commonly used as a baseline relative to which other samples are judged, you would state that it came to 11.7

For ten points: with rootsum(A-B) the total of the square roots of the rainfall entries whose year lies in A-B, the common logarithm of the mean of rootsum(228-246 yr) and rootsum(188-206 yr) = 1.479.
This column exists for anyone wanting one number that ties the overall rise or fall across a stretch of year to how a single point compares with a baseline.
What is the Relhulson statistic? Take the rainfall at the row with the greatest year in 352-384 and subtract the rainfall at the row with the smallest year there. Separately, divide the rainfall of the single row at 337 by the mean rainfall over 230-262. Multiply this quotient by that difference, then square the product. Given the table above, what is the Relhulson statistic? 1.9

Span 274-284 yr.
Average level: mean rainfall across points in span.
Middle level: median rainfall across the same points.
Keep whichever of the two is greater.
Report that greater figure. 12.5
